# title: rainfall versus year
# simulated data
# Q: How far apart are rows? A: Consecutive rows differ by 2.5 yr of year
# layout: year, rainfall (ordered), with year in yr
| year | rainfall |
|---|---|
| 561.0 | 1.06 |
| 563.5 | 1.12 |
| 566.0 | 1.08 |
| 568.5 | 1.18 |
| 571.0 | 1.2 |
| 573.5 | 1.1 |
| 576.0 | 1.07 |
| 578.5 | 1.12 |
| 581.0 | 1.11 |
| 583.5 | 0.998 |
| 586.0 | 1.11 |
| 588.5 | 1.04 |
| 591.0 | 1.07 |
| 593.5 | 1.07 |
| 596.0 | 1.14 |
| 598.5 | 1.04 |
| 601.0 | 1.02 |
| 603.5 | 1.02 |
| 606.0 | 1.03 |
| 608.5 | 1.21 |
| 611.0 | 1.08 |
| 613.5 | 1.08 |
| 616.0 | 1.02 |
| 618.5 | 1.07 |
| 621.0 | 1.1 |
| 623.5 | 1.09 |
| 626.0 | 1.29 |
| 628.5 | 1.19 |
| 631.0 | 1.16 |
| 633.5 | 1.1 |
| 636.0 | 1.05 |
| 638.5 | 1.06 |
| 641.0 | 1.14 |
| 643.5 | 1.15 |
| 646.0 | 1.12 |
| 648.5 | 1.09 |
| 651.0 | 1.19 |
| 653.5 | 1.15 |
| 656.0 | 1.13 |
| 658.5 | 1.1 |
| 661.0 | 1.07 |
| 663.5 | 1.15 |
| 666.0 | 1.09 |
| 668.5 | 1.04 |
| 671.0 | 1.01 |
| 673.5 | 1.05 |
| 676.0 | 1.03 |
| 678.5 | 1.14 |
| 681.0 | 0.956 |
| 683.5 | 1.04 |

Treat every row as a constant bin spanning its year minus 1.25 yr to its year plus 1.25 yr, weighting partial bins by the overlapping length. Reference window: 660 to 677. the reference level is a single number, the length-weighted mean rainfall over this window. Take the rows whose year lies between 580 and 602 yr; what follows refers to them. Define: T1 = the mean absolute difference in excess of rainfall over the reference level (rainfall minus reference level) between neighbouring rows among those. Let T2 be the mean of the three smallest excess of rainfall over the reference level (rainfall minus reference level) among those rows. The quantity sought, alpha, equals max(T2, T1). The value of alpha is 0.064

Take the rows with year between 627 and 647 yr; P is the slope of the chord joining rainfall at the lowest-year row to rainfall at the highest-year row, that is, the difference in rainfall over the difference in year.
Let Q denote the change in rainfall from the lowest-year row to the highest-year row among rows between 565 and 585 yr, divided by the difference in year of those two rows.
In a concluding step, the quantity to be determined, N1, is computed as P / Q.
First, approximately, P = -0.0040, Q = -0.005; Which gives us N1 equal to 0.9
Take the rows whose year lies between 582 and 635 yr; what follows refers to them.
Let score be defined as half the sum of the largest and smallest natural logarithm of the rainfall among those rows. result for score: 0.13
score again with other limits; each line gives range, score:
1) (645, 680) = 0.09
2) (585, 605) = 0.08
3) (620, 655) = 0.15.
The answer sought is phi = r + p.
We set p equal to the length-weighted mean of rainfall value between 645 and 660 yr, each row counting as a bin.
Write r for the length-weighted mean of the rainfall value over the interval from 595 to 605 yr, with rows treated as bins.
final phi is 2.18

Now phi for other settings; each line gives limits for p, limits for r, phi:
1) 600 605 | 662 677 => 2.08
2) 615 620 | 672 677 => 2.09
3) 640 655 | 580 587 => 2.21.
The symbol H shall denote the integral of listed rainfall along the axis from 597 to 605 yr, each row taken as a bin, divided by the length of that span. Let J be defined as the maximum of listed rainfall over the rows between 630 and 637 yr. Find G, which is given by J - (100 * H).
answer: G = -102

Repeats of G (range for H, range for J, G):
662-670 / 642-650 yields -108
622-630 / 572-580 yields -118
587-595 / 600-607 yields -105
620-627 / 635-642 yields -115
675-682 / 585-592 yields -103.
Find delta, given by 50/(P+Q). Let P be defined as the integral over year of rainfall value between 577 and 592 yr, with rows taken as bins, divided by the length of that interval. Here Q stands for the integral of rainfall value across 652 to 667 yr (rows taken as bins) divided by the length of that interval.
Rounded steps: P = 1.07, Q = 1.12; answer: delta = 22.8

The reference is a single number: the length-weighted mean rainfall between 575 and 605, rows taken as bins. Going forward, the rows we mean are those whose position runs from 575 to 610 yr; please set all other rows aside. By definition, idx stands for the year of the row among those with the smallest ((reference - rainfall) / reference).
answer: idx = 608.5 yr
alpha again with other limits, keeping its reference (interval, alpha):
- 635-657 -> 0.040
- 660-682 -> 0.072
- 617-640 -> 0.061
